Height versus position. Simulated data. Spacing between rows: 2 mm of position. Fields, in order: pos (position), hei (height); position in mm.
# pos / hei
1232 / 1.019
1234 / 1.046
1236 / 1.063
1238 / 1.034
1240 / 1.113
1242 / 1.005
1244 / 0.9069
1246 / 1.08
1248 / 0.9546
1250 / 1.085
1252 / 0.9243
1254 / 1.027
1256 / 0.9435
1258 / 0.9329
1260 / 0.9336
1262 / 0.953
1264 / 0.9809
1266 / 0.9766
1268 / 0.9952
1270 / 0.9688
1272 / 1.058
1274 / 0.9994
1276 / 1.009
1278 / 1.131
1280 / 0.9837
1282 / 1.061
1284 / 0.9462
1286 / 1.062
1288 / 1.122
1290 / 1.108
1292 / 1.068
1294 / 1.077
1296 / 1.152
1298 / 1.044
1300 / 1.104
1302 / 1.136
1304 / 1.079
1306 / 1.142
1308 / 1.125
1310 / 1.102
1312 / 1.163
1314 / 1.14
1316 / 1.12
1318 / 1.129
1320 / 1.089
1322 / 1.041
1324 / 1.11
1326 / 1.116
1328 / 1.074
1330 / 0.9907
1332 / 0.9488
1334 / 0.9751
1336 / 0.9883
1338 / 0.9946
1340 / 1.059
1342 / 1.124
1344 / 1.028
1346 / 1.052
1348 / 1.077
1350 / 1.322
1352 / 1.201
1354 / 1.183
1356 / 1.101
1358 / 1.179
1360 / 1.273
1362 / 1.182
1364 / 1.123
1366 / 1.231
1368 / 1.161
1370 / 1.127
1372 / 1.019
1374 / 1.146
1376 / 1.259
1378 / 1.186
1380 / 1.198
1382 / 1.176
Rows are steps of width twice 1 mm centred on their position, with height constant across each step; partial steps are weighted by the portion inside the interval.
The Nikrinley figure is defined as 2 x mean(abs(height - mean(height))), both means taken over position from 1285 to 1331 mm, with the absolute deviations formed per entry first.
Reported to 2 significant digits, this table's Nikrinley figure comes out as 0.065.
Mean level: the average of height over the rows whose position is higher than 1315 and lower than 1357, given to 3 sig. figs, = 1.08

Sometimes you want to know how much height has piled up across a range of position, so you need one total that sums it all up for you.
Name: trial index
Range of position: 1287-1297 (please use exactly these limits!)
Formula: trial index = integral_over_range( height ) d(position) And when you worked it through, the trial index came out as 11.05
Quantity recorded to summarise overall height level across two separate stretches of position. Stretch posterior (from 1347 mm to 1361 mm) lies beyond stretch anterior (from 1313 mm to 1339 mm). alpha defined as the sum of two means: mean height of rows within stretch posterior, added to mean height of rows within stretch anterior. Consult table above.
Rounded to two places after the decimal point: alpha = 2.25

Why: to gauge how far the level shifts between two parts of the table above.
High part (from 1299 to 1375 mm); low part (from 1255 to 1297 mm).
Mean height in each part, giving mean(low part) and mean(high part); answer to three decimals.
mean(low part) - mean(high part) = -0.087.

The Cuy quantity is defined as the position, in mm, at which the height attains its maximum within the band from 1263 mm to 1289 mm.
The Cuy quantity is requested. 1278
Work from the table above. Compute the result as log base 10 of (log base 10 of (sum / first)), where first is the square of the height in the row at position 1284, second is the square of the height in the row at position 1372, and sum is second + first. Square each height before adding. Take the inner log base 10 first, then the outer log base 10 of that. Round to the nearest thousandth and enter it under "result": -0.476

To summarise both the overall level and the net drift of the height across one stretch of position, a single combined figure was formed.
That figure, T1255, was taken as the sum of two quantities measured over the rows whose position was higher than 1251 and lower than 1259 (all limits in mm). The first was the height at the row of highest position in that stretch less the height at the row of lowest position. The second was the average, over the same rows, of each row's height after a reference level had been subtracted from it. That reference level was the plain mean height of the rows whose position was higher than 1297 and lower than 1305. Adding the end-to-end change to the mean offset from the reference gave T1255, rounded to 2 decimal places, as -0.13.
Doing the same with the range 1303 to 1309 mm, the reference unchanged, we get 0.07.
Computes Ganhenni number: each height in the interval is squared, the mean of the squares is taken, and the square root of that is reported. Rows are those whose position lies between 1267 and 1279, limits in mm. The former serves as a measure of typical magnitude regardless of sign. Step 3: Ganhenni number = 1.03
